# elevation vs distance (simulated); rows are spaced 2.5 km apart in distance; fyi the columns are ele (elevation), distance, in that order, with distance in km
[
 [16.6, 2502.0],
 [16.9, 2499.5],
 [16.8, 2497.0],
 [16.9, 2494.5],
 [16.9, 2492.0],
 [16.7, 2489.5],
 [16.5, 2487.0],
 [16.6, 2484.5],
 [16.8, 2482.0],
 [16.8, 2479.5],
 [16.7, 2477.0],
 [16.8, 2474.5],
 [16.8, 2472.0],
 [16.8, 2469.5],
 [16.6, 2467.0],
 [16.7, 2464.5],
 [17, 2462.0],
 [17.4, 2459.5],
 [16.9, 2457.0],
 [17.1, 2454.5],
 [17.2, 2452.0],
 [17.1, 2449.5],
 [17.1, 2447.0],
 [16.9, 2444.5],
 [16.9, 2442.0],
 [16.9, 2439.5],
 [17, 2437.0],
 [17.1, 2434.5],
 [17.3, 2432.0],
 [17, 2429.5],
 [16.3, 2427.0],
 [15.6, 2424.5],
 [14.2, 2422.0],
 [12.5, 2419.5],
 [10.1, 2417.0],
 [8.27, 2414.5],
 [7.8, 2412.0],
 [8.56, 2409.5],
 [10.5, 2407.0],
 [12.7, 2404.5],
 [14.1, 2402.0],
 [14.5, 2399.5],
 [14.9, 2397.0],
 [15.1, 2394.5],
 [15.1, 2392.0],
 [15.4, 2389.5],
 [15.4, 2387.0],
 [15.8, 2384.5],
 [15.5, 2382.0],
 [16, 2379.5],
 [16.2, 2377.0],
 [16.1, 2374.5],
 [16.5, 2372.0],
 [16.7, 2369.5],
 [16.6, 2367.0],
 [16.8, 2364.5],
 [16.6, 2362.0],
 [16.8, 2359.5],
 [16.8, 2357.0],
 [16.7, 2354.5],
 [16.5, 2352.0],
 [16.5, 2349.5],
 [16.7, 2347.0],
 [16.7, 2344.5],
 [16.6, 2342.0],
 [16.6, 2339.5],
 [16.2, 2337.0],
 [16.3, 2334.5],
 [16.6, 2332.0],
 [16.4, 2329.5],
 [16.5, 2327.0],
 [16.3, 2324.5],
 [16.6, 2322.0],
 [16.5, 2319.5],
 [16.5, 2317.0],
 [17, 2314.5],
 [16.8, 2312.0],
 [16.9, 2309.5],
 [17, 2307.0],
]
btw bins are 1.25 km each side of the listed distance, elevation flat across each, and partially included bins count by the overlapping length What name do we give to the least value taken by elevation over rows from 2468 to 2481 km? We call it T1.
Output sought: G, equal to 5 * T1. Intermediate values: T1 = 16.7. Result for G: 83.5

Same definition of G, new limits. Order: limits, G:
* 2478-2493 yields 82.5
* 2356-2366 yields 83.0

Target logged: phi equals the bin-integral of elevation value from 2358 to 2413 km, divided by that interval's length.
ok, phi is 14.8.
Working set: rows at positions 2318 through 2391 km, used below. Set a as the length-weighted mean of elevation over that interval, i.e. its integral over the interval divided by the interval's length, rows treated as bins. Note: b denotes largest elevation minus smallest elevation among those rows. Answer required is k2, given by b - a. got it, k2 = -15.0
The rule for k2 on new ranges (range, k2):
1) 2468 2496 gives -16.4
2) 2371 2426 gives -5.0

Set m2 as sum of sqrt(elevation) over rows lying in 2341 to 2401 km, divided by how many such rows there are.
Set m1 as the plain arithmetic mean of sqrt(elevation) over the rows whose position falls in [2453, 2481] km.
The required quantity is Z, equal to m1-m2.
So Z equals 0.10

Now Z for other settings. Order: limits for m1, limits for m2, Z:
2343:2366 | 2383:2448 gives 0.32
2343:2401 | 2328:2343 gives -0.05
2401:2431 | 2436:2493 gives -0.63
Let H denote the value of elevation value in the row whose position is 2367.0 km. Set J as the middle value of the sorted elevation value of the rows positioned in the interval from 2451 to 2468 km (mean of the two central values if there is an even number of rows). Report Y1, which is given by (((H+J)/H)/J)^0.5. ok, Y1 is 0.345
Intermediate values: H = 16.6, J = 17.0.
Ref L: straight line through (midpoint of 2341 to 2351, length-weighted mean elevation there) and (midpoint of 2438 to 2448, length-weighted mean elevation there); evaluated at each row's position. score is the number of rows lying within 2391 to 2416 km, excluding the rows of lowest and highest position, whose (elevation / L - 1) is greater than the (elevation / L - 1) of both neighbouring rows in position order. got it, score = 0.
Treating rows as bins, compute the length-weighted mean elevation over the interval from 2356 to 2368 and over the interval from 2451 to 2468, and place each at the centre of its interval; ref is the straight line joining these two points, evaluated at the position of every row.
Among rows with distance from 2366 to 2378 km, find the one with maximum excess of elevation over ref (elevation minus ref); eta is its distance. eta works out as 2369.5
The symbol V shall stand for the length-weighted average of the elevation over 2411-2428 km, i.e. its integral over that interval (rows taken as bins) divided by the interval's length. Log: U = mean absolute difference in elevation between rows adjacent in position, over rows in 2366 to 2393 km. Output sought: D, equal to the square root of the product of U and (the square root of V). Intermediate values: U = 0.250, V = 12.1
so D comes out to 0.93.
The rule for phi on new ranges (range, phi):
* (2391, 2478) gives 15.1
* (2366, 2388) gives 16.1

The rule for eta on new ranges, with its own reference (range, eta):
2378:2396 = 2379.5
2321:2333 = 2322.0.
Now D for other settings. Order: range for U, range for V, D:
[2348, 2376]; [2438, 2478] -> 0.81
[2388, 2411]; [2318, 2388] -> 1.86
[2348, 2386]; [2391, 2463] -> 0.86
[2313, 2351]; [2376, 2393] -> 0.84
